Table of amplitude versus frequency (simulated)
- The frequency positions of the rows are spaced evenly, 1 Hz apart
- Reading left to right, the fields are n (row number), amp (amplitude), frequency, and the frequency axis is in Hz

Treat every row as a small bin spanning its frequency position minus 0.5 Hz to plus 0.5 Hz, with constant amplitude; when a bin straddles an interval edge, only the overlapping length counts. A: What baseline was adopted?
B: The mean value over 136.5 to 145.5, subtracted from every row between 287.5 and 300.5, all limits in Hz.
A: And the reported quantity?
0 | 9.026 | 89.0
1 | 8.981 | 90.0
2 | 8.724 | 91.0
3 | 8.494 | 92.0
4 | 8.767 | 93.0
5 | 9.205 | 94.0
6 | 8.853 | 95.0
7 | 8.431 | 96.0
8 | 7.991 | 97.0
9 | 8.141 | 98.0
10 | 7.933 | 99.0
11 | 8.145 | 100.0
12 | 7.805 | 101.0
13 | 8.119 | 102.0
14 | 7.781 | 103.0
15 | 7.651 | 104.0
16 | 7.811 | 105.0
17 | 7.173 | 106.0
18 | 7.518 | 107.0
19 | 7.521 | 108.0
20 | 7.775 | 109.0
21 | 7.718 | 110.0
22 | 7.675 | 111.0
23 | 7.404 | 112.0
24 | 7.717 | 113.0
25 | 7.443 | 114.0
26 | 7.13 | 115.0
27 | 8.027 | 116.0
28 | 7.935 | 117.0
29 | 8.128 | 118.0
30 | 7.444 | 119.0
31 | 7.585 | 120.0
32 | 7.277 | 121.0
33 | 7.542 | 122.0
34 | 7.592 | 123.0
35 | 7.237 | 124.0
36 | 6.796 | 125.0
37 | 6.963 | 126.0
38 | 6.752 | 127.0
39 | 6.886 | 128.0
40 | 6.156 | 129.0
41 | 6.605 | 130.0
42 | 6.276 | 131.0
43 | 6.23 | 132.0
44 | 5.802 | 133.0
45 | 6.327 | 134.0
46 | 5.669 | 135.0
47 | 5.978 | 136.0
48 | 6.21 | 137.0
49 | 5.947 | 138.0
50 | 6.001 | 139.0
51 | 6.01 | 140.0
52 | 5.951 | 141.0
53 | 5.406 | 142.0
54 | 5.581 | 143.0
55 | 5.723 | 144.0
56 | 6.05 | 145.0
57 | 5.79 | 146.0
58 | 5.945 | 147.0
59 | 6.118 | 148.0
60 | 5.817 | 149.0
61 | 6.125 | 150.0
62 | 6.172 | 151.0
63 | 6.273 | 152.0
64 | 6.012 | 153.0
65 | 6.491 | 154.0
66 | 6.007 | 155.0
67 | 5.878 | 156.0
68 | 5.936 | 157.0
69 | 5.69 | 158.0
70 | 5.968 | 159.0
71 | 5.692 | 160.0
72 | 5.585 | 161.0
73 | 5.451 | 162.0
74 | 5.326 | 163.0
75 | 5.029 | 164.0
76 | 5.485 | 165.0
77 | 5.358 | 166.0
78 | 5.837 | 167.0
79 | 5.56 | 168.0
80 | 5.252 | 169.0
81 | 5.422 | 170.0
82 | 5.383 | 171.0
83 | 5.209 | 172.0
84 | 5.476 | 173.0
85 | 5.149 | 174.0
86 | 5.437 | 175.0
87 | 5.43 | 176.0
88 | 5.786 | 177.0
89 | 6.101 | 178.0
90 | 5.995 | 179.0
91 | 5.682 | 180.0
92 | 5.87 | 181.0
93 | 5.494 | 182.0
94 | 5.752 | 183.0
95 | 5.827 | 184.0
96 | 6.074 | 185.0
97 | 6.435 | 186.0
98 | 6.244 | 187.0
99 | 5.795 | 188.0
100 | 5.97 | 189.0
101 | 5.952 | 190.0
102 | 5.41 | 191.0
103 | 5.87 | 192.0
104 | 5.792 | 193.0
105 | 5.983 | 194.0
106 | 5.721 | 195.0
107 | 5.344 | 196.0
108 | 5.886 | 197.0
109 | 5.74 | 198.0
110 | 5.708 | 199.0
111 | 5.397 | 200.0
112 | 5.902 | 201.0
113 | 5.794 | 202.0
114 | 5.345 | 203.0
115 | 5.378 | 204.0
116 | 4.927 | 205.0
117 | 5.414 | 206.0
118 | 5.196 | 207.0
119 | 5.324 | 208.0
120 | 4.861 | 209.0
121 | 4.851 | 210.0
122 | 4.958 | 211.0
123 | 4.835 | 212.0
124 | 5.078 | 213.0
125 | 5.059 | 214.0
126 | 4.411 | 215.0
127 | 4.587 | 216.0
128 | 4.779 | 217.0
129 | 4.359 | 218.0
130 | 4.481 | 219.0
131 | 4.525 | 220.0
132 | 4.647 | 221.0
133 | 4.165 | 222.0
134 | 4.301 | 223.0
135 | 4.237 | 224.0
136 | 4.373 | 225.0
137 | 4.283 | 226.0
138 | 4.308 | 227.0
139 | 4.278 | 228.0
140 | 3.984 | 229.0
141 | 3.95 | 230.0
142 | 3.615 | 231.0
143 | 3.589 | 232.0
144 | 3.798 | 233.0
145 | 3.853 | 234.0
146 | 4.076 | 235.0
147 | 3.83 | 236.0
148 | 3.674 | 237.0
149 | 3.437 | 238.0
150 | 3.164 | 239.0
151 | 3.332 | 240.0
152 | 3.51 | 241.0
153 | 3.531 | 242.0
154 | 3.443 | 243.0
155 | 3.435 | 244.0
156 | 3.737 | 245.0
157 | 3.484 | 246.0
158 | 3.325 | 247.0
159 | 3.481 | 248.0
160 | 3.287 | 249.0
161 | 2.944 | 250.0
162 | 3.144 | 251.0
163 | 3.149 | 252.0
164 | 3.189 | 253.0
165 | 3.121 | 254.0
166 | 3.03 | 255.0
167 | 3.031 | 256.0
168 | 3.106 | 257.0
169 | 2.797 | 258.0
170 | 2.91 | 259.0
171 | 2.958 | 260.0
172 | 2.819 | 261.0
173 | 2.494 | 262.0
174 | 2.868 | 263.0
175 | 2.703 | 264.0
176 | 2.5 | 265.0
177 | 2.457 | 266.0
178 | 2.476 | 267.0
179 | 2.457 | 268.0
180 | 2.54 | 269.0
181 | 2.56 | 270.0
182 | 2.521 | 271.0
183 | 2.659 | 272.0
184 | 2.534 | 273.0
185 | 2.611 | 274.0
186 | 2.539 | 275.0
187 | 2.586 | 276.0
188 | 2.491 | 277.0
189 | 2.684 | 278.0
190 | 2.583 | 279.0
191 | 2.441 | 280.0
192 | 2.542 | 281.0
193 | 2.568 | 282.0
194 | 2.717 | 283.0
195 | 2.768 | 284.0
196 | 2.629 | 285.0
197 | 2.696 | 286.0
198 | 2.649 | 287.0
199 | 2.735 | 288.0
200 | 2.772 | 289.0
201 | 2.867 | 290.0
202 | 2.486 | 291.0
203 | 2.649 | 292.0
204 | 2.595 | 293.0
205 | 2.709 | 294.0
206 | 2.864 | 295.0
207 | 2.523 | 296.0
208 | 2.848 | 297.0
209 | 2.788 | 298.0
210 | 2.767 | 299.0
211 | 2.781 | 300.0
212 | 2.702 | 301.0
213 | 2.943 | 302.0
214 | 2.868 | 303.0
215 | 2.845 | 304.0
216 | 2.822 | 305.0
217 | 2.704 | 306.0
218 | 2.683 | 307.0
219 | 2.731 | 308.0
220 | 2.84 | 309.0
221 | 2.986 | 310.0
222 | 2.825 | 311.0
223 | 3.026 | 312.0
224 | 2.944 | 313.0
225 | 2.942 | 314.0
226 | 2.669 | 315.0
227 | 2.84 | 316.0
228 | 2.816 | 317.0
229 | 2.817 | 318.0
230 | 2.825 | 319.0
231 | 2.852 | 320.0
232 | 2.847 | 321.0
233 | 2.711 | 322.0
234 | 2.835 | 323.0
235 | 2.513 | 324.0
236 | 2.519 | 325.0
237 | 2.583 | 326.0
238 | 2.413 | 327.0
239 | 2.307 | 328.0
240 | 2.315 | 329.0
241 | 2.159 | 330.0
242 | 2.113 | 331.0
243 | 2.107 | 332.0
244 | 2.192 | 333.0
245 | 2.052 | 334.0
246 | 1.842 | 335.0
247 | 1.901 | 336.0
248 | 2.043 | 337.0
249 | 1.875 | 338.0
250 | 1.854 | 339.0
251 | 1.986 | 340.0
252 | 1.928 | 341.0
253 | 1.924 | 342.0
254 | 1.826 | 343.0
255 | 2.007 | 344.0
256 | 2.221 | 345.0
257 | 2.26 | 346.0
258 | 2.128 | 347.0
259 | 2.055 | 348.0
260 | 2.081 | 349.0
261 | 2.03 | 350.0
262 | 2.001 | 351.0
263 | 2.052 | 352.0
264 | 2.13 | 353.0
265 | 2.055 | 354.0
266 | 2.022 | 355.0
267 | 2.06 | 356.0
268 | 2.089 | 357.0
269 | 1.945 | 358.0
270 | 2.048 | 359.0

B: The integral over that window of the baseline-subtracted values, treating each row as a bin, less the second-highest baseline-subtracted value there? -38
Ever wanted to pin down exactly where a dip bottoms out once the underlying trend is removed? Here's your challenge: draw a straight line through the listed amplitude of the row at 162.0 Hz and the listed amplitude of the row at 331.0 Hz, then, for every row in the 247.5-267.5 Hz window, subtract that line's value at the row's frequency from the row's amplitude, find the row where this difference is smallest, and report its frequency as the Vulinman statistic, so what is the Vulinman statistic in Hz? 262.0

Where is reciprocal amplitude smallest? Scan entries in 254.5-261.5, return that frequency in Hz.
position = 257.0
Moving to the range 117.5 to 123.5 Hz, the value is 118.0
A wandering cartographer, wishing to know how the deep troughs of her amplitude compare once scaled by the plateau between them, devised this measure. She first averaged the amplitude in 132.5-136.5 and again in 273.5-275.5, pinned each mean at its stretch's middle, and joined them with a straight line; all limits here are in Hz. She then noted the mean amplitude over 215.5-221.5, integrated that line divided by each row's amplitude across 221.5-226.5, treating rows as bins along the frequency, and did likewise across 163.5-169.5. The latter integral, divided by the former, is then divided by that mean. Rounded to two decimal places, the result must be 0.28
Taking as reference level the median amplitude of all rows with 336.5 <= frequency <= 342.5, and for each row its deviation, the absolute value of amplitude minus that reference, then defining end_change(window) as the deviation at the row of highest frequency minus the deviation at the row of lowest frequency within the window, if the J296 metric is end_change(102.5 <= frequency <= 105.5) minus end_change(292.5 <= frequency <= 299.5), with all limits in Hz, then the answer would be -0.14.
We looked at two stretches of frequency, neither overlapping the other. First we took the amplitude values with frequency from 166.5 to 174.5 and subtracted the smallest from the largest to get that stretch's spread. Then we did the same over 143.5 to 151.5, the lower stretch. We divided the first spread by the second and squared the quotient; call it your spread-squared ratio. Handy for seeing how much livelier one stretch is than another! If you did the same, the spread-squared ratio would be 2.35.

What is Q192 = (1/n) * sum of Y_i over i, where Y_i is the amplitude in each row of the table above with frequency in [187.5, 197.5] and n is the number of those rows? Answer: 5.8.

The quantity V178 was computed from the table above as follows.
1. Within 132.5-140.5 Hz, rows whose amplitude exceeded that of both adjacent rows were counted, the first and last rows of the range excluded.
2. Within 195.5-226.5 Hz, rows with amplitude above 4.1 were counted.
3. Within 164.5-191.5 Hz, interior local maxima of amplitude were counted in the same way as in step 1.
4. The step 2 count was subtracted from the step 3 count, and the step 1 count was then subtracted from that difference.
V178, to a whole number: -25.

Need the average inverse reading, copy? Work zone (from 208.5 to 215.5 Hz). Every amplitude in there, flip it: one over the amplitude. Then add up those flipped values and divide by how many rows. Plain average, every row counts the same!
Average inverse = 0.21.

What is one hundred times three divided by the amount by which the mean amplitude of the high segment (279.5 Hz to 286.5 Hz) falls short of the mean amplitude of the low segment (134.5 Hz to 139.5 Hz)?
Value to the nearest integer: 90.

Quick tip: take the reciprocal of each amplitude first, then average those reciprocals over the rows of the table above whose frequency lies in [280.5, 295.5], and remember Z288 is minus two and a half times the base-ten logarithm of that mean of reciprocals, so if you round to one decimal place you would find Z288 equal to 1.1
